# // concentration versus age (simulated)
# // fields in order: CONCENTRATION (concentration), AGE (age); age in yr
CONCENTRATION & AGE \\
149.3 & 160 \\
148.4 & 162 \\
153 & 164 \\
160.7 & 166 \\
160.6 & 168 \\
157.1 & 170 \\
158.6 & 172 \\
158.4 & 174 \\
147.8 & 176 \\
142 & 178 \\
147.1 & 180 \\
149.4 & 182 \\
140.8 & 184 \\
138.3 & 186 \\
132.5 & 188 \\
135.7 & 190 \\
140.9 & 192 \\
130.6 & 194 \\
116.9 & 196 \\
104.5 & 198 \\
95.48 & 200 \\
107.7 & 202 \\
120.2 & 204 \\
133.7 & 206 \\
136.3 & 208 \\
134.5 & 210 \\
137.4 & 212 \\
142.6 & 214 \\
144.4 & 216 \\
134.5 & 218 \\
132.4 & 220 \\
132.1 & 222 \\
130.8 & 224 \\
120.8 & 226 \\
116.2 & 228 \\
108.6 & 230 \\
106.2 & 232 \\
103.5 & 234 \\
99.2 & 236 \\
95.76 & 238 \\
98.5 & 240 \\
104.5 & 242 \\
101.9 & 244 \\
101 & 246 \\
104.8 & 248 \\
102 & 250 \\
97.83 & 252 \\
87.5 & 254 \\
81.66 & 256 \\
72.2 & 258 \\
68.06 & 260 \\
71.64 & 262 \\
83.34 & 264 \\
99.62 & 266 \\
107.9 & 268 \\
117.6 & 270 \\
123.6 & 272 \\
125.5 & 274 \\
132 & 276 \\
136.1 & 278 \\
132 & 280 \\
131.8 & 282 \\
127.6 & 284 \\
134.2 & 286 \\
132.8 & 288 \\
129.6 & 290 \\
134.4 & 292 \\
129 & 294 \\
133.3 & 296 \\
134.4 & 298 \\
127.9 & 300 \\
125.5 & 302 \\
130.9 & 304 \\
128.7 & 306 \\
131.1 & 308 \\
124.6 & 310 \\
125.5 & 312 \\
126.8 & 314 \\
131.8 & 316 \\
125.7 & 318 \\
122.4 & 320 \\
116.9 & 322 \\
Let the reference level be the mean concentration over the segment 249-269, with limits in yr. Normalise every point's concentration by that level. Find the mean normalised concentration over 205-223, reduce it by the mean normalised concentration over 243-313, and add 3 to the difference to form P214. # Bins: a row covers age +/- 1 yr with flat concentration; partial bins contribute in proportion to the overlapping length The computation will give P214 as 3.25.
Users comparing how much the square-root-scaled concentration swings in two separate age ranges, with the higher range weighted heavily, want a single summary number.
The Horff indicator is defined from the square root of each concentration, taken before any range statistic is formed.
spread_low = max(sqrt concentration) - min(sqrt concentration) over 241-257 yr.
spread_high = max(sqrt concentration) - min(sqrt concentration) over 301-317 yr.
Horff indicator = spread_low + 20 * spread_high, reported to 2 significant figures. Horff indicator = 7.6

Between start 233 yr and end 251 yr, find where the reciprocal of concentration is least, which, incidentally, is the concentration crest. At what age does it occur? 248 yr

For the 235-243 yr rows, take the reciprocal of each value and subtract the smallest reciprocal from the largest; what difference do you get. 0.0009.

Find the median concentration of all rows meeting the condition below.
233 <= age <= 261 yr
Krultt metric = 99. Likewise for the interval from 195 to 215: 127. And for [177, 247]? 131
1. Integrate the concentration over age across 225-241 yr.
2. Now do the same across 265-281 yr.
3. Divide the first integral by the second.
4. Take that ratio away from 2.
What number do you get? 1.13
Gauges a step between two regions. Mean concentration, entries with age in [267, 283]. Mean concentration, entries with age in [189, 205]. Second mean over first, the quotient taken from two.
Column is 1.05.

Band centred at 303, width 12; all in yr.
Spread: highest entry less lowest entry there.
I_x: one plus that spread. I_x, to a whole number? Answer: 10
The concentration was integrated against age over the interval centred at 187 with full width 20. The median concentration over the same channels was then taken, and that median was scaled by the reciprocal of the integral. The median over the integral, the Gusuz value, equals 0.0508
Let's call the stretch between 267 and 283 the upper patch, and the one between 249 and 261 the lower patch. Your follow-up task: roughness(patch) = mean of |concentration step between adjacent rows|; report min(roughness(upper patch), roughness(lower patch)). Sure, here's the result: 4.6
